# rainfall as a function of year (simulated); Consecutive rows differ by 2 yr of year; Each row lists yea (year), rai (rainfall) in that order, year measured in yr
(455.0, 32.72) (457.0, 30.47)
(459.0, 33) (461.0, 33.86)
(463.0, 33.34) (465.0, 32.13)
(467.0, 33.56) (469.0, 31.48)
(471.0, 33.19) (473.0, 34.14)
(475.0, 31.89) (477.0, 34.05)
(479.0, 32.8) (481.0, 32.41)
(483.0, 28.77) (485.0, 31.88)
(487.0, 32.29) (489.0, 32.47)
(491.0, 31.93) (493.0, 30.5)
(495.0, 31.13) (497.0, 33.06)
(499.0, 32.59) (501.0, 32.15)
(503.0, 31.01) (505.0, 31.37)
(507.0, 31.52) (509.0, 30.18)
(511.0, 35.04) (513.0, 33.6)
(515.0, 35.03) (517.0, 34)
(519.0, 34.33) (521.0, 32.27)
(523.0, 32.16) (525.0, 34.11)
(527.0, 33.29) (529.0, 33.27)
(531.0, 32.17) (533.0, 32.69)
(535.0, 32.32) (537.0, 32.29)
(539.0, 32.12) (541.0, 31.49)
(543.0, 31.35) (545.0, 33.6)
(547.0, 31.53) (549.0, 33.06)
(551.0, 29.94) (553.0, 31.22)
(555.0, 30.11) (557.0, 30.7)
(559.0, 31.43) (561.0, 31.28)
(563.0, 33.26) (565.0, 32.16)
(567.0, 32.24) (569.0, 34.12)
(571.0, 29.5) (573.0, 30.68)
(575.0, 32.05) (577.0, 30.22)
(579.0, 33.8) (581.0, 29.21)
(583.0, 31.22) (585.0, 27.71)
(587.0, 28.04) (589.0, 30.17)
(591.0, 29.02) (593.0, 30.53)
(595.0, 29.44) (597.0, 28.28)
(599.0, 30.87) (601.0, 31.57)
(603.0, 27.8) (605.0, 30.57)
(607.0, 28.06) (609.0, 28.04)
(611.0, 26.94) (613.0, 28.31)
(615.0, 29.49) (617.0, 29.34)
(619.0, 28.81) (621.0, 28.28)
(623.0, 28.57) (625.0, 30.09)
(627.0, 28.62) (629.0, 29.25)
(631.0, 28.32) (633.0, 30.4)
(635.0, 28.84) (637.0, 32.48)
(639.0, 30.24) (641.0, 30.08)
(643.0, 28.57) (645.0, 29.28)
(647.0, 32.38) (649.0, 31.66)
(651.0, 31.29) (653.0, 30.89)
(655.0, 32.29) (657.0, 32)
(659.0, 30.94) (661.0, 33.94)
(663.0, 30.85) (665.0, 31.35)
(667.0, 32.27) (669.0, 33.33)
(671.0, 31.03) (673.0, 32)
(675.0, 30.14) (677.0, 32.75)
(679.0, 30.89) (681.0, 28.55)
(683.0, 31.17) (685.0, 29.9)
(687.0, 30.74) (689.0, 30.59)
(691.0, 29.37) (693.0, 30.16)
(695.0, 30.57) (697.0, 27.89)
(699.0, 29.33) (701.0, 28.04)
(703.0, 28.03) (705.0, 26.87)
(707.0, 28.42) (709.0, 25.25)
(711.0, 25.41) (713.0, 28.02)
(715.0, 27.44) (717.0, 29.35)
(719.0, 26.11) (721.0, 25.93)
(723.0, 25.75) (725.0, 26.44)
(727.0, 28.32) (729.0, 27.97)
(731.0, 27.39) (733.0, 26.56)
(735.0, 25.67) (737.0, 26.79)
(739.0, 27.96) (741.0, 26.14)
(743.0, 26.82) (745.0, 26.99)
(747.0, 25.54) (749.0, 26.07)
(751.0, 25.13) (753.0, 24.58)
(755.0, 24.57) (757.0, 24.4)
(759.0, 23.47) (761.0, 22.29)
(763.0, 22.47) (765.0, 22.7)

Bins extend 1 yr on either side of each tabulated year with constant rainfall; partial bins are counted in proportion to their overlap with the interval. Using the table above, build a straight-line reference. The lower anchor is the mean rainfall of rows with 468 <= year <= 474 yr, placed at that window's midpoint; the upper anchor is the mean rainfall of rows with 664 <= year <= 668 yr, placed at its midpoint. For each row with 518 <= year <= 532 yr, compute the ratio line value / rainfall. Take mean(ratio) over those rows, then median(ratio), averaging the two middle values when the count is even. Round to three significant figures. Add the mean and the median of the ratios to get 1.97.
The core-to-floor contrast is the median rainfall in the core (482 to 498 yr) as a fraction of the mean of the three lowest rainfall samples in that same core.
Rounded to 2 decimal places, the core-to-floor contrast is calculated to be 1.06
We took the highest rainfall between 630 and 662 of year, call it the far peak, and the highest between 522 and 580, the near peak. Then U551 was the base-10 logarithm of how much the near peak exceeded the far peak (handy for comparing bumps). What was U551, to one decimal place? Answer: -0.7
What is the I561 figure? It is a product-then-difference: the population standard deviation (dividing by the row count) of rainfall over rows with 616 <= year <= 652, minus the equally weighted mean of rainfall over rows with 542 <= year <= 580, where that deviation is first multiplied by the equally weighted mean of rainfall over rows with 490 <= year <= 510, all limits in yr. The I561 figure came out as 10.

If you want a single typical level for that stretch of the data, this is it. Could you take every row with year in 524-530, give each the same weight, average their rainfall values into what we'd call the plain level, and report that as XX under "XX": 34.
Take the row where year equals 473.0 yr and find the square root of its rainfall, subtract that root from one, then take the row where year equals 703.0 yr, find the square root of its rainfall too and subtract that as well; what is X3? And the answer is -10.1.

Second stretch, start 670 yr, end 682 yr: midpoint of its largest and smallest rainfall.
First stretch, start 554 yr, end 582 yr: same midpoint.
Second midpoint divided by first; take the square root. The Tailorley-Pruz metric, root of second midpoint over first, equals 0.98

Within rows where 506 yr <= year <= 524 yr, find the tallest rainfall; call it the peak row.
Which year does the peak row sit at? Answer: 511.0 yr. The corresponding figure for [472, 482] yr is 473.0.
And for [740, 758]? 745.0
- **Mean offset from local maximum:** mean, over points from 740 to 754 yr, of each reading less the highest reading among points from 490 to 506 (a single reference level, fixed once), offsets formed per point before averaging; -7.2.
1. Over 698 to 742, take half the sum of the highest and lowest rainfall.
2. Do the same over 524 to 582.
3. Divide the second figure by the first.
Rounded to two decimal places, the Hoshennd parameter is 1.16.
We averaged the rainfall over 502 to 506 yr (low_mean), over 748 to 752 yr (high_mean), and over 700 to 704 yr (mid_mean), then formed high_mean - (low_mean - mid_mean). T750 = 22.4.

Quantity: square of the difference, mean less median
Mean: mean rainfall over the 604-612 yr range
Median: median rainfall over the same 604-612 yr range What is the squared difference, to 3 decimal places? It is 0.124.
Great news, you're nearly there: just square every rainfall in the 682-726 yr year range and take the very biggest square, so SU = 972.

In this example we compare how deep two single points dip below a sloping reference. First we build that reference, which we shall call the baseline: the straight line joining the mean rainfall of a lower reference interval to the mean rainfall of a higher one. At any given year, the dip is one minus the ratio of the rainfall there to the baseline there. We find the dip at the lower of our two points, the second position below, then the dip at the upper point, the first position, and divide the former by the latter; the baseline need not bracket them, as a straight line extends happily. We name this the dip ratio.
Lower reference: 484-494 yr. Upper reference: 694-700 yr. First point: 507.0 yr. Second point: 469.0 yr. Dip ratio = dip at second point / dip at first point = 7.8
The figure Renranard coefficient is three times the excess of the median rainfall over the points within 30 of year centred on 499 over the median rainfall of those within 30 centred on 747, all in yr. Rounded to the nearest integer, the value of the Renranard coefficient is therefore 19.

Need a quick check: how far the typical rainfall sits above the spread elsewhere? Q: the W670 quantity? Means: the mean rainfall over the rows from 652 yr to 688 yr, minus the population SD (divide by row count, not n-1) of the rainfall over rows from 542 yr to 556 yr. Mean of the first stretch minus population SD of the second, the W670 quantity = 30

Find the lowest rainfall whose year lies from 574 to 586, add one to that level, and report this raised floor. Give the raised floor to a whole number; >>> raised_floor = 29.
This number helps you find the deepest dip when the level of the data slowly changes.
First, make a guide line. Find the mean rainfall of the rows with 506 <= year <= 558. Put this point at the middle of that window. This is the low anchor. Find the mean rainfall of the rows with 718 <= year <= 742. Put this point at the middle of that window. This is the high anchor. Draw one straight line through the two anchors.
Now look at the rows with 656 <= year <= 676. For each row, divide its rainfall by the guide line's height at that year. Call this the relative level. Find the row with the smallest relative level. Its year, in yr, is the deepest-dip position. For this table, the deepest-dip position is 675.0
